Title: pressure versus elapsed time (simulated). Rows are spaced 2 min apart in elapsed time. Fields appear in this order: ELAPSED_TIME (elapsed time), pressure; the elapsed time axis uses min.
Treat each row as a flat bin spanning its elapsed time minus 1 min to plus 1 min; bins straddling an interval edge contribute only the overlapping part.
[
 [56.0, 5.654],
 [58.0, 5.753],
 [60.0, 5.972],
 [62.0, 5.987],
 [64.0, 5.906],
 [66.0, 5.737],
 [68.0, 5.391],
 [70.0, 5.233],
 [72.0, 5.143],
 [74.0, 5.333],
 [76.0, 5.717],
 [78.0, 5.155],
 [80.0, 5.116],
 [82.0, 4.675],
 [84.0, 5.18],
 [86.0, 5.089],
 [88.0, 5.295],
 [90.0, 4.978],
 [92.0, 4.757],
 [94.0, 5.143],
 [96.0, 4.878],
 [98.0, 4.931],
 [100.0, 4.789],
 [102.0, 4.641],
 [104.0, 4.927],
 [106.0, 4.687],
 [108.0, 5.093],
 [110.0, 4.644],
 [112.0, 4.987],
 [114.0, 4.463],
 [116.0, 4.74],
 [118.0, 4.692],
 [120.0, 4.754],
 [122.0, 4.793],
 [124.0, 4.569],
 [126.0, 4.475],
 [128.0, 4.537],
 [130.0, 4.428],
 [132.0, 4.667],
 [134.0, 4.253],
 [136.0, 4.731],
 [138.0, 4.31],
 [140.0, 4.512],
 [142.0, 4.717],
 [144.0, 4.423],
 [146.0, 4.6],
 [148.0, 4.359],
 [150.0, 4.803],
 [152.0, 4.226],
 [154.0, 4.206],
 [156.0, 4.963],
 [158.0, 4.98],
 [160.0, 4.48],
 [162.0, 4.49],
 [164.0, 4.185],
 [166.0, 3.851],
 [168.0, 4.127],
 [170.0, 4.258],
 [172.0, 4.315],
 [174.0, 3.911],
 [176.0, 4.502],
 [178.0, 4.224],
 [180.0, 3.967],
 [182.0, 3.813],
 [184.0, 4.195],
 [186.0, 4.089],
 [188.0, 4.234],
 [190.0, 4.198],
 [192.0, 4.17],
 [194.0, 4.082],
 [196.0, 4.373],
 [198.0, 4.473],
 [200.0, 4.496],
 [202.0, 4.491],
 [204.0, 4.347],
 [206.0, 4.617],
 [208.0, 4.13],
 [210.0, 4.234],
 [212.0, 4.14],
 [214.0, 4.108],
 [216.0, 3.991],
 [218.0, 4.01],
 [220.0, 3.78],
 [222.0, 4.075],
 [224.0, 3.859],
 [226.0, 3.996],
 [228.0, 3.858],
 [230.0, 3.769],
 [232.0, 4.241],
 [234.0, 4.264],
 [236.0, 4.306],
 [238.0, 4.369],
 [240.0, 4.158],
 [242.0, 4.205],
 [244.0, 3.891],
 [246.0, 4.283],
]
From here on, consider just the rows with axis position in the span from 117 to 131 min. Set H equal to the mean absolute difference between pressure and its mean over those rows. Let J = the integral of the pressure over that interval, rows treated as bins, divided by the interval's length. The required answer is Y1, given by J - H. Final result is 4.49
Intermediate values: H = 0.12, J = 4.6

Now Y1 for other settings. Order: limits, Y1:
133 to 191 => 4.10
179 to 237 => 3.97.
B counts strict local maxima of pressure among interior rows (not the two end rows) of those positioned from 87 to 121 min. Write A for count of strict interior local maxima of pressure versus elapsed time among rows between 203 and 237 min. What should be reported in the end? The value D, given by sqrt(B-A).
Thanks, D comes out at 1.0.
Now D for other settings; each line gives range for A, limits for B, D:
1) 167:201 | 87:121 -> 1.4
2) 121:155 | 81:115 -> 1.0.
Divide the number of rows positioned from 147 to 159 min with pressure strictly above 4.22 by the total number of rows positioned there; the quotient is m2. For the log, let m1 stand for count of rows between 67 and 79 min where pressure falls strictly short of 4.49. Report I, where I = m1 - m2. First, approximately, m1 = 0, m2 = 0.8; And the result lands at -1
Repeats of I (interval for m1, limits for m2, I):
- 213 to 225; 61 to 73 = 5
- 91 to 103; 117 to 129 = -1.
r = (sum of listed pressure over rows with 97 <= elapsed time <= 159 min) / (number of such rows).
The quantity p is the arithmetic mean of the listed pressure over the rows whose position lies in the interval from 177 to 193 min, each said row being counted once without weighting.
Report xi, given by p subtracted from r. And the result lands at 0.5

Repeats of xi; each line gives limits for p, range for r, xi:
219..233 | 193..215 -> 0.4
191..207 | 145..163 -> 0.2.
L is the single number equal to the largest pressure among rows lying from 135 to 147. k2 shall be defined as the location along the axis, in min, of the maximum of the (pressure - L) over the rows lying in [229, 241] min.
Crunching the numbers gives 238.0 min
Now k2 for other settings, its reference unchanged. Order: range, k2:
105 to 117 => 108.0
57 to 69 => 62.0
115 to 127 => 122.0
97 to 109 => 108.0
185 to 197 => 196.0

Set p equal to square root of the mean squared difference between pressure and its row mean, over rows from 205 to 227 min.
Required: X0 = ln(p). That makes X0 -1.57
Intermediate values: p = 0.21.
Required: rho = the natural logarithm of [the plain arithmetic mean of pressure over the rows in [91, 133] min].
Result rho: 1.56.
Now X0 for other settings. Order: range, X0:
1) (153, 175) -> -1.05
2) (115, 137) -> -1.83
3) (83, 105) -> -1.67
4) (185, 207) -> -1.75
